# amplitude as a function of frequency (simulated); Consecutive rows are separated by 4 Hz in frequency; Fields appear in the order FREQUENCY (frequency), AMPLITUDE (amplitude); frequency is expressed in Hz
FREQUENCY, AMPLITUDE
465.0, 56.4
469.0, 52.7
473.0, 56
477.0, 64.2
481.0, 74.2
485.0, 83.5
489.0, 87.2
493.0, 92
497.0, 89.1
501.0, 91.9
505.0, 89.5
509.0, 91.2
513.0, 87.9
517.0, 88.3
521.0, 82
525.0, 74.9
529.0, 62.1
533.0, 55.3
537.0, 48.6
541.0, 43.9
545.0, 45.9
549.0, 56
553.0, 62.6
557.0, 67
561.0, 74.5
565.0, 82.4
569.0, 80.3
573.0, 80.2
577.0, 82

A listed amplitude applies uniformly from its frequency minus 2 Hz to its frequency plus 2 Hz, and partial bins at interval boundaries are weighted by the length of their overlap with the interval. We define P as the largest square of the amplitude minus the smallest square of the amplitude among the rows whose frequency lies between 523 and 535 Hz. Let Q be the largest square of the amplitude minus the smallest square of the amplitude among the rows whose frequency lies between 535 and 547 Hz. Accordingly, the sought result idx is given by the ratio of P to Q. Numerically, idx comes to 5.9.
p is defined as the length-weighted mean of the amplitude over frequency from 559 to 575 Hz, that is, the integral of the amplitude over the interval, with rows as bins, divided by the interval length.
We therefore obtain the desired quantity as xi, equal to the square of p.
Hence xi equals 6296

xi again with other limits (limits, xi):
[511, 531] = 6247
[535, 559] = 2916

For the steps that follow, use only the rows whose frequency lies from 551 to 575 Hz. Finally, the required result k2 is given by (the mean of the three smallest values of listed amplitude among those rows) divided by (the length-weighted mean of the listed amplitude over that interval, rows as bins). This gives 0.913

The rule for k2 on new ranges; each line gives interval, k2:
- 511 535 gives 0.854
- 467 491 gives 0.828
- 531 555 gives 0.886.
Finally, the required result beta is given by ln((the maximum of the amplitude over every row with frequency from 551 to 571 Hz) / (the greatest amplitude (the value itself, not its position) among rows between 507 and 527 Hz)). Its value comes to -0.101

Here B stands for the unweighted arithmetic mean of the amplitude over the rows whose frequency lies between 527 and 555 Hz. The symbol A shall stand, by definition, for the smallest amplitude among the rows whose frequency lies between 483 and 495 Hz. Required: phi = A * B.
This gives 4466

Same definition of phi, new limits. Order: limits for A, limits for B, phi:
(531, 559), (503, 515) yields 3931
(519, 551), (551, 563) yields 2987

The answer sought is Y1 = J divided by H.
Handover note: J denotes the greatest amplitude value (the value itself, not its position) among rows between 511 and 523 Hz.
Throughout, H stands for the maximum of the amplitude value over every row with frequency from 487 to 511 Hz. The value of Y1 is 0.96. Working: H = 92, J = 88.3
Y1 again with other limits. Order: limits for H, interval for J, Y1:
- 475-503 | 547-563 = 0.81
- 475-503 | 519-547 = 0.89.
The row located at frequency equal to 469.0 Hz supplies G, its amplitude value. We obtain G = 52.7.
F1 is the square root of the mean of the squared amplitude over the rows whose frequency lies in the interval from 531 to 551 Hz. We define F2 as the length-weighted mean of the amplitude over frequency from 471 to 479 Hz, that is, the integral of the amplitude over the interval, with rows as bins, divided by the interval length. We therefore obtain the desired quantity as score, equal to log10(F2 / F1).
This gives 0.08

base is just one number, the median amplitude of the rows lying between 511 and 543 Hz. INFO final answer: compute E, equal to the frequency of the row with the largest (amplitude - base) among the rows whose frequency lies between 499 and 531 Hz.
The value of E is 501.0 Hz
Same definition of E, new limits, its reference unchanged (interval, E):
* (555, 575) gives 565.0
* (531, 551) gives 549.0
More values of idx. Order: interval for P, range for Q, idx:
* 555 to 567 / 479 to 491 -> 1.1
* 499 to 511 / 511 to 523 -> 0.4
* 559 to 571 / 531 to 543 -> 1.1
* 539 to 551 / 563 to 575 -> 3.4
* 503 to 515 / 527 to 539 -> 0.4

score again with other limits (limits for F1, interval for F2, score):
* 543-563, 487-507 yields 0.16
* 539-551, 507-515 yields 0.26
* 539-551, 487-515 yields 0.26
